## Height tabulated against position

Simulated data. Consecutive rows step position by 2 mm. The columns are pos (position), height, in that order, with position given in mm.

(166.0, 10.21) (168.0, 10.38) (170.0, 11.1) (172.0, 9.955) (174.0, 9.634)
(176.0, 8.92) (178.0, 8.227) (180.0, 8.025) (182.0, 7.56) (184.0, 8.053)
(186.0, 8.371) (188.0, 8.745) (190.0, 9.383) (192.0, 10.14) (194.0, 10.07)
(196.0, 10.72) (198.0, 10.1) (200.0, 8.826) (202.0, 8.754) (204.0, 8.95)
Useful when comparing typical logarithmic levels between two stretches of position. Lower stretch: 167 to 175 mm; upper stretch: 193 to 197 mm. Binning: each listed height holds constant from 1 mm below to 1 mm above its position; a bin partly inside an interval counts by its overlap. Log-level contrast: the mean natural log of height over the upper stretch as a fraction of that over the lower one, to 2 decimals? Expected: 1.01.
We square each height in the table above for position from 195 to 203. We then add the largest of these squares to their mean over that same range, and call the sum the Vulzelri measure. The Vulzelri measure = 208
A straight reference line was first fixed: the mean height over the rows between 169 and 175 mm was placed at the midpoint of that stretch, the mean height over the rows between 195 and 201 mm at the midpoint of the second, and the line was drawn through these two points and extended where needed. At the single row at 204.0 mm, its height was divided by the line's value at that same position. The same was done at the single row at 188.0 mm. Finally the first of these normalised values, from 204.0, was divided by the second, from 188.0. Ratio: 1.05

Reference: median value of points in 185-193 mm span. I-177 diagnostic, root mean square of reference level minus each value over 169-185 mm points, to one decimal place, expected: 1.1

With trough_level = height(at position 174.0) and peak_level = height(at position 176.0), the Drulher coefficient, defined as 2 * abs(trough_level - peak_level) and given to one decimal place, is 1.4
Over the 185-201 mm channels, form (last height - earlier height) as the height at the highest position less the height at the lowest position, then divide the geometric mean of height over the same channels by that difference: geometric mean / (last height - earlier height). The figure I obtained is 21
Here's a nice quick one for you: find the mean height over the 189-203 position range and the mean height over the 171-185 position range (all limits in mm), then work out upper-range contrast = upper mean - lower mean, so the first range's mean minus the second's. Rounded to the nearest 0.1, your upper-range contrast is 1.1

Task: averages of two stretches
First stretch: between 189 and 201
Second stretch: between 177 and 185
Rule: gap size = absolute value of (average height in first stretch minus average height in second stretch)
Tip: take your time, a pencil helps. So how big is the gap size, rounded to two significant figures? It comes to 1.9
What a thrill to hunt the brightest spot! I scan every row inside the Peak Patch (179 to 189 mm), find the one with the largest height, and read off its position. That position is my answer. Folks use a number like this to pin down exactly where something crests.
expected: 188.0 mm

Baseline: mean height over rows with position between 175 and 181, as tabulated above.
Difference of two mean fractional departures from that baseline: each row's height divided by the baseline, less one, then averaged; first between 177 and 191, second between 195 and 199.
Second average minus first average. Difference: 0.25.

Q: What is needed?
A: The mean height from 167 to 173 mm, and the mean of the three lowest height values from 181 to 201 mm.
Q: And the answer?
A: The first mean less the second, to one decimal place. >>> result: 2.5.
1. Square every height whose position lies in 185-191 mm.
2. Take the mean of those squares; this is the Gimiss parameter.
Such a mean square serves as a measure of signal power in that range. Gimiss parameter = 78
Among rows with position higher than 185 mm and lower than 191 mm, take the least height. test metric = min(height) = 8.371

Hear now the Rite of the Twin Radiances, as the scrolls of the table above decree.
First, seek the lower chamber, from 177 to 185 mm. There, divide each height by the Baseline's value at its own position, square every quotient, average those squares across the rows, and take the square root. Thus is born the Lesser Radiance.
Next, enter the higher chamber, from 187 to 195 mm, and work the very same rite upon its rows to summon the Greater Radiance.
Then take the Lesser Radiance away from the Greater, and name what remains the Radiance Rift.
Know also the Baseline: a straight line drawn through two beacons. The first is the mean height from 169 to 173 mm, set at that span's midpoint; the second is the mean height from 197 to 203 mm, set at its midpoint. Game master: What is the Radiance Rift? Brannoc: 0.21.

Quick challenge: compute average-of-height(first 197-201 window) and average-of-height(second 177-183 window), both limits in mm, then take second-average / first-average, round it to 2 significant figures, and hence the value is 0.84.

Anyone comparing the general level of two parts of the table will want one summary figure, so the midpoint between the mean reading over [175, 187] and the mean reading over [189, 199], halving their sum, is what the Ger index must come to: 9.14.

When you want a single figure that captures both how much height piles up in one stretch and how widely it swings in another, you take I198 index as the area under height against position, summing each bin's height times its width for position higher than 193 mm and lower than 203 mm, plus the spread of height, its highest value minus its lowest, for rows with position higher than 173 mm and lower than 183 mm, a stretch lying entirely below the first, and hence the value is 99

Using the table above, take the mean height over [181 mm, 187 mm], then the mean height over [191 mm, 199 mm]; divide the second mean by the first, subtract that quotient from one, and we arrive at -0.283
